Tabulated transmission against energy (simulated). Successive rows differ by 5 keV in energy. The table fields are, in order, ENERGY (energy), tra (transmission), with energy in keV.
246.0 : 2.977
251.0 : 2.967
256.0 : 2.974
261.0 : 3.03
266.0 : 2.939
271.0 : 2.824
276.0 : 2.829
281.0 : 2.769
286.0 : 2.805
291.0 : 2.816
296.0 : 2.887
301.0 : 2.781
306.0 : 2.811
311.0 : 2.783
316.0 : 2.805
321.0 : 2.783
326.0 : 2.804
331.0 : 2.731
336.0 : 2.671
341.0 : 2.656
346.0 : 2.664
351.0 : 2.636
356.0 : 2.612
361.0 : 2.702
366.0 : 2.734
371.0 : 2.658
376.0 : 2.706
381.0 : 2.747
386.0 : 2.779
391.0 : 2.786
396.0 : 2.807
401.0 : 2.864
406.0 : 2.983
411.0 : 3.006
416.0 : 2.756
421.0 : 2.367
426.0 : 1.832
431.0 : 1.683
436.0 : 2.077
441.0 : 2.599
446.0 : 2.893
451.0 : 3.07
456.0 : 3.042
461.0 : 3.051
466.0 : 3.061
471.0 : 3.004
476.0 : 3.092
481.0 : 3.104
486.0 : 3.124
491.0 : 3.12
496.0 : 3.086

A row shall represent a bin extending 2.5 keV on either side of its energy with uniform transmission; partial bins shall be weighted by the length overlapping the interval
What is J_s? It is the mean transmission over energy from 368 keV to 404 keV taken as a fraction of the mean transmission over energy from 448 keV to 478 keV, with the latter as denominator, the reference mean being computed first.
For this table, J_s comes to 0.91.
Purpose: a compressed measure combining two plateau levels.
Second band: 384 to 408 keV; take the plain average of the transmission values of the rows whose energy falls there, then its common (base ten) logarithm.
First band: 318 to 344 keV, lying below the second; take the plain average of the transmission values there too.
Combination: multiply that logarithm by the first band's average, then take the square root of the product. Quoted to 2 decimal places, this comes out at 1.11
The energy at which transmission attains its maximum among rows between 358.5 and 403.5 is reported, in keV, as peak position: 401.0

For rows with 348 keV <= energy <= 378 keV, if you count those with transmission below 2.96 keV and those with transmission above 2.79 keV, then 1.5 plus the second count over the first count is 1.5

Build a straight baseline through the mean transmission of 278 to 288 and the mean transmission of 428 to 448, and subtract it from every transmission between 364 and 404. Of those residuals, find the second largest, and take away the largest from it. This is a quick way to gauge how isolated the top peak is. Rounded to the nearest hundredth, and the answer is -0.07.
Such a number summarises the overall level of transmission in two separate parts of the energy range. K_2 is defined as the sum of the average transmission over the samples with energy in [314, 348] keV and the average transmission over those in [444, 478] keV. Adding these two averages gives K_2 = 5.76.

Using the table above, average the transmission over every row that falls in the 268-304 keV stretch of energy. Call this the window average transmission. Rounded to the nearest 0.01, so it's 2.82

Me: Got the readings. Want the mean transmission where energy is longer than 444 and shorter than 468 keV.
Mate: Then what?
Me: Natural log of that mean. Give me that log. 1.11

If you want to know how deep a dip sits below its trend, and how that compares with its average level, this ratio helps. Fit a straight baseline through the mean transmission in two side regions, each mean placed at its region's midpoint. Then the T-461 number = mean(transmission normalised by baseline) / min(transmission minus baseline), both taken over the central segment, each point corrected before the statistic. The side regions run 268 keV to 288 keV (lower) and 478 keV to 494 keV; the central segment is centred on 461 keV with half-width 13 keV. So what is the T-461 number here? -11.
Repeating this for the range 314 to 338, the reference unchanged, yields -4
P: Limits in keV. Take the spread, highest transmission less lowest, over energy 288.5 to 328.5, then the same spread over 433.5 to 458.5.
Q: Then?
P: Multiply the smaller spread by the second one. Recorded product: 0.11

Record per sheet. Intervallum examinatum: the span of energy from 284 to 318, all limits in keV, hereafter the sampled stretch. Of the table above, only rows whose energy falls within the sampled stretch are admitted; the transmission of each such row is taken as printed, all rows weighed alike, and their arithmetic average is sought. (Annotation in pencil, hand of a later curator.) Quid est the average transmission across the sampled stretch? 2.8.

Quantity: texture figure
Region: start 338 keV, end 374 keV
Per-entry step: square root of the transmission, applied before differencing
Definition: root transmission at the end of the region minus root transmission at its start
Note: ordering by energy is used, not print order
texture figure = 0.001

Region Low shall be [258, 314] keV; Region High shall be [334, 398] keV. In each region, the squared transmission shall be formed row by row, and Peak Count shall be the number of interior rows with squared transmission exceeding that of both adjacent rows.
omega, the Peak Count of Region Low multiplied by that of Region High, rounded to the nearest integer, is 6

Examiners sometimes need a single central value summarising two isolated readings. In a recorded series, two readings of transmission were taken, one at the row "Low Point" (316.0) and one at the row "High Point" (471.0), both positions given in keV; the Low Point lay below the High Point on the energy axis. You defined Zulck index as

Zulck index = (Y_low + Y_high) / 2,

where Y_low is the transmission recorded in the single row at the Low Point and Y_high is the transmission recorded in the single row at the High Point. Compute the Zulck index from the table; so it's 2.90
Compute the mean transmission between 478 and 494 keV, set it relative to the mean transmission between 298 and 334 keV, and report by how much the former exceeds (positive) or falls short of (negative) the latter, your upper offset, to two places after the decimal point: 0.33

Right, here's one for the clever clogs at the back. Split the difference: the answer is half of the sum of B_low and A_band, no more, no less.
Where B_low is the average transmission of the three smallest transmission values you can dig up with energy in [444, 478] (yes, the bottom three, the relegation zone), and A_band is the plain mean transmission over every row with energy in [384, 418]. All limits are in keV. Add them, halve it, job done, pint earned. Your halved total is 2.92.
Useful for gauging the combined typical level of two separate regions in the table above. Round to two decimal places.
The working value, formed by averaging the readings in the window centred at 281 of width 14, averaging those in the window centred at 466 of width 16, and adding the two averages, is 5.84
